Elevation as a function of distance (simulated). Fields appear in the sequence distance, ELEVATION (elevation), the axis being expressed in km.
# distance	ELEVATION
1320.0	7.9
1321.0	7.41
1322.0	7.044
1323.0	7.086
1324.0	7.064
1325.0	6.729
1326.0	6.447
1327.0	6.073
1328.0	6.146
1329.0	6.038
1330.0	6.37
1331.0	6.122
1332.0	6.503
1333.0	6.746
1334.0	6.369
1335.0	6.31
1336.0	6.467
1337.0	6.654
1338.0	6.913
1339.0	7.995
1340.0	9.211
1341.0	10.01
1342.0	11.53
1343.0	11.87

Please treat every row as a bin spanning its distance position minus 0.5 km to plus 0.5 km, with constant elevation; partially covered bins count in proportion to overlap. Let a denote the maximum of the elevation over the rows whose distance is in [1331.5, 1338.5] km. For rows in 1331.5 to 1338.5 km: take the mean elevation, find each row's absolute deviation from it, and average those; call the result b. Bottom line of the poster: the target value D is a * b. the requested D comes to 1.2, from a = 6.913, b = 0.2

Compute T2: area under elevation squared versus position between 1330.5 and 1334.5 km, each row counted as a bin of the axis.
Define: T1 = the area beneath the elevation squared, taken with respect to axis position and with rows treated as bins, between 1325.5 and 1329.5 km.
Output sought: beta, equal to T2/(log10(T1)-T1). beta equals -1.1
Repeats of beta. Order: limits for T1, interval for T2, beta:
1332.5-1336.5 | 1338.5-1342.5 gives -2.3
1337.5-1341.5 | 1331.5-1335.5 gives -0.6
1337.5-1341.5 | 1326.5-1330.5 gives -0.5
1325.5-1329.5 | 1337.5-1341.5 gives -2.0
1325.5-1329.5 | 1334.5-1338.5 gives -1.2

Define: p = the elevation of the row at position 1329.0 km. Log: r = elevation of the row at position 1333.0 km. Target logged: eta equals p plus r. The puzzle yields 12.8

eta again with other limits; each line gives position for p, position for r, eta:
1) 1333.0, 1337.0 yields 13.4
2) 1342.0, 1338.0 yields 18.4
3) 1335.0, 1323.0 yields 13.4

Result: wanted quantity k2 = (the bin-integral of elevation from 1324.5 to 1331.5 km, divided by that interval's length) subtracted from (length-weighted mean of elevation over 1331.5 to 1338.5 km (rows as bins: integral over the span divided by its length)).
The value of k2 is 0.3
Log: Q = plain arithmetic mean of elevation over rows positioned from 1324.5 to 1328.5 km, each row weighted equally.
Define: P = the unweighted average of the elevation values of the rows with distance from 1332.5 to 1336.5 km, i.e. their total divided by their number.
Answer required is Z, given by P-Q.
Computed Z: 0.1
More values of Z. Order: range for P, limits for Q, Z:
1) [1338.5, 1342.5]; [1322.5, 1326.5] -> 2.9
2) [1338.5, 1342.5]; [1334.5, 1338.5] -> 3.1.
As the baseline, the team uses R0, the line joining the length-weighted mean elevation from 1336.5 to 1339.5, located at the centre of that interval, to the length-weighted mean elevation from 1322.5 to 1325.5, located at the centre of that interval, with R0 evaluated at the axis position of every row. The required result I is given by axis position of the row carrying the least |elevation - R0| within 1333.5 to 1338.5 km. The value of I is 1338.0 km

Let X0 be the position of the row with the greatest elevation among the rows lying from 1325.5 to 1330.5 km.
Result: 1326.0 km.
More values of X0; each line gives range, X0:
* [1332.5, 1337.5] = 1333.0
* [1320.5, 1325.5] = 1321.0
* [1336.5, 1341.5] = 1341.0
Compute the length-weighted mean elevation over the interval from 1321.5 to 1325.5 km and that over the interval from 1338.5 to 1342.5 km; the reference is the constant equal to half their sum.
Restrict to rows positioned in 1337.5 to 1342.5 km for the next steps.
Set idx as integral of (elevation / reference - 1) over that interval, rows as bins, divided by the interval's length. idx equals 0.096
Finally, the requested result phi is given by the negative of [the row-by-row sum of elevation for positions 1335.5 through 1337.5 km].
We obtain -13.1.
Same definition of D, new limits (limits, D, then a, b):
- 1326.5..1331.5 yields 0.6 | 6.37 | 0.1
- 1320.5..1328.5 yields 3.0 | 7.41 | 0.4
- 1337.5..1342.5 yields 15.5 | 11.53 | 1.3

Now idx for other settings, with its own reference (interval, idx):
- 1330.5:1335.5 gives -0.231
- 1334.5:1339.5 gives -0.176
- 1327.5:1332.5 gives -0.252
